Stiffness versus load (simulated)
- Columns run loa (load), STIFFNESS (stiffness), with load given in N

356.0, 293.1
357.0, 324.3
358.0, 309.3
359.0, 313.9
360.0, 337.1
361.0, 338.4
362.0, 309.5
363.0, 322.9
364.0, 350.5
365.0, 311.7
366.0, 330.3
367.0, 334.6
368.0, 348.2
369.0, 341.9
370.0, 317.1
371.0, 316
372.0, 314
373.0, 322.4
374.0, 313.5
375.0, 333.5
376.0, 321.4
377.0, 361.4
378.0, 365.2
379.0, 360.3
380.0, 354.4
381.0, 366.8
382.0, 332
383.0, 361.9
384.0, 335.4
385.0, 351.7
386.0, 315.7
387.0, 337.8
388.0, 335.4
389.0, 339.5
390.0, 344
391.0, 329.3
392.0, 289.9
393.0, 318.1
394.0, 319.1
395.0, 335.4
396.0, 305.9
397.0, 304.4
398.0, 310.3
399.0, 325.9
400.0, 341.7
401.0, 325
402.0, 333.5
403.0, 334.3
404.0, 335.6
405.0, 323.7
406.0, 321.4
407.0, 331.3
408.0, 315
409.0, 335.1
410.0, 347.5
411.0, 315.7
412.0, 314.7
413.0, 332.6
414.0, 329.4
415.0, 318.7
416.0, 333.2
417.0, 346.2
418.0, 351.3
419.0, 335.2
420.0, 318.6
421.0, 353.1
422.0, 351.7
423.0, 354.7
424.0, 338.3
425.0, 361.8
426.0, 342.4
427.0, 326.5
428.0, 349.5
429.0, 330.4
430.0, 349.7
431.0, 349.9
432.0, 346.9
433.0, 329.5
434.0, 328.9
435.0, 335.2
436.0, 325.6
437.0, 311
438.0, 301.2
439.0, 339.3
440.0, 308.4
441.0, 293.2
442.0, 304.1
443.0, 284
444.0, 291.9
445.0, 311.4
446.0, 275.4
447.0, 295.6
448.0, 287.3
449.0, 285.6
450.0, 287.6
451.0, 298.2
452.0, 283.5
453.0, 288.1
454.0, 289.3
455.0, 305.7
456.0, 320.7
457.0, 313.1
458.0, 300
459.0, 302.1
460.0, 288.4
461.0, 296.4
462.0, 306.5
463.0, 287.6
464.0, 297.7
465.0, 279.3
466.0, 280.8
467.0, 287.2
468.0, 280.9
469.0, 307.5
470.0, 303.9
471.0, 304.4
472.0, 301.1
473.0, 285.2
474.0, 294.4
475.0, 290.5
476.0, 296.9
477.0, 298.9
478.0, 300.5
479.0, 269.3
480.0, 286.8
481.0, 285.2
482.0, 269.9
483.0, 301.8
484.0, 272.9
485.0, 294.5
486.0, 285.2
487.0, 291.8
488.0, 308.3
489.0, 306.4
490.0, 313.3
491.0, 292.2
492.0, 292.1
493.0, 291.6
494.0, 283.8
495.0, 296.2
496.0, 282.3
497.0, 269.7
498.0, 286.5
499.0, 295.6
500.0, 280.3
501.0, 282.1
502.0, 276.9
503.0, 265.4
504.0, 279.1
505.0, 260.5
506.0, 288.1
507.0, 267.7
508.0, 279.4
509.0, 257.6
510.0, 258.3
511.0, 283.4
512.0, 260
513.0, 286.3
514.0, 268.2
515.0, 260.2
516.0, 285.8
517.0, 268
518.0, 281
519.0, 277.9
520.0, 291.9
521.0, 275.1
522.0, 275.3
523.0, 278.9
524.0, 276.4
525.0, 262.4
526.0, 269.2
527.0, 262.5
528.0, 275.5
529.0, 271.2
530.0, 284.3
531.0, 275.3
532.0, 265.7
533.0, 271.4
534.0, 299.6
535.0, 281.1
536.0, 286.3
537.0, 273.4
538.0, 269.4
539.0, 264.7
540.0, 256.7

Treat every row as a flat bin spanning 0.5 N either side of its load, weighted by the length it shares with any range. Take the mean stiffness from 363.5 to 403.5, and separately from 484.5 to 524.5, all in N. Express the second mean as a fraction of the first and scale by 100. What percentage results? 85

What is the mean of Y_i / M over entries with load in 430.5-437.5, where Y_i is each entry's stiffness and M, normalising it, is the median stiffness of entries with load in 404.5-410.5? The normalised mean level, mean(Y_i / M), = 1.02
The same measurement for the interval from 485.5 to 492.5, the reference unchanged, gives 0.91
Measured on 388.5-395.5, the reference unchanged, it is 0.99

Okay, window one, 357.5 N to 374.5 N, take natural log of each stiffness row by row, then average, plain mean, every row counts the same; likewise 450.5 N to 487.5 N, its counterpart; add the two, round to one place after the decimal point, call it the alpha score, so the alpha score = 11.5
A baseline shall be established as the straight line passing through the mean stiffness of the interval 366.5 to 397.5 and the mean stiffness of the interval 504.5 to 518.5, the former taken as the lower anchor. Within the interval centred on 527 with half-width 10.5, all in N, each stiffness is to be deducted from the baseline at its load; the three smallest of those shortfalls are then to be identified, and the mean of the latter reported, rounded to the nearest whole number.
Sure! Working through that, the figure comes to -30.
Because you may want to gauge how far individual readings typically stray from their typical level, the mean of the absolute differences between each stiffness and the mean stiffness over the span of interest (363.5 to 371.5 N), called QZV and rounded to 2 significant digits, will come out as 13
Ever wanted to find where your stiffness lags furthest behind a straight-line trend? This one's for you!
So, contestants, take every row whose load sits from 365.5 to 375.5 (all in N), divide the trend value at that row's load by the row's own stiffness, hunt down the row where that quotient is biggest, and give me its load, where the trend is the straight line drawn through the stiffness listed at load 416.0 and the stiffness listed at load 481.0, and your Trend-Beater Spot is 372.0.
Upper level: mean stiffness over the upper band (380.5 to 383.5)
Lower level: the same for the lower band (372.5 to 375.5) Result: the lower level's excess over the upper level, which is -30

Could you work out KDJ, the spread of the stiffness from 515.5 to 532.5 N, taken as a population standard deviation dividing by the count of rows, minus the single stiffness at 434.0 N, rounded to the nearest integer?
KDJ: -321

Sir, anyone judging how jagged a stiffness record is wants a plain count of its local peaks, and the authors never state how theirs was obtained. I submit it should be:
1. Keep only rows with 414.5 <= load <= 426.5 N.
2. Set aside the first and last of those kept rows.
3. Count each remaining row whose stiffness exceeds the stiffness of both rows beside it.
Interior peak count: 4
